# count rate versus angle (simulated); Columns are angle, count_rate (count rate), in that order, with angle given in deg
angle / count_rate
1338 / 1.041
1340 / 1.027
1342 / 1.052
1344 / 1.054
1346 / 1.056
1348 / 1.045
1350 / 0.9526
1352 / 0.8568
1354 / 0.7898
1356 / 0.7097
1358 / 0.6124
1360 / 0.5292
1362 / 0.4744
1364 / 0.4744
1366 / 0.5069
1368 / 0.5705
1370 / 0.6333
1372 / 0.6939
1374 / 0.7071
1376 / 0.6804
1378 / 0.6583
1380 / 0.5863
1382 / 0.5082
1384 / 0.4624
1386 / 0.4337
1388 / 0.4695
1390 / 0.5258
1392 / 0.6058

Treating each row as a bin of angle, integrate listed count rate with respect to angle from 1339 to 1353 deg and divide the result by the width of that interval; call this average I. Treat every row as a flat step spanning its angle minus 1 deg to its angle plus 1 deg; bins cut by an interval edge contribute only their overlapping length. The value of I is 1.01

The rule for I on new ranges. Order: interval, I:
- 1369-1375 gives 0.68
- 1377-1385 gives 0.55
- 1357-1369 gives 0.53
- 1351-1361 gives 0.70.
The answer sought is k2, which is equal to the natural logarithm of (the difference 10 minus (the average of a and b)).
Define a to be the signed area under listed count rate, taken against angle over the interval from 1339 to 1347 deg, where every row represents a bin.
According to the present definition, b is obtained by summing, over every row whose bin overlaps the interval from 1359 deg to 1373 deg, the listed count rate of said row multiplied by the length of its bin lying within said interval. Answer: 0.7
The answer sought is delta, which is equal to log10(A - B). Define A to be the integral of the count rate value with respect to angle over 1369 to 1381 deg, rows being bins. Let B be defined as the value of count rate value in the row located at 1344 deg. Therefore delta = 0.837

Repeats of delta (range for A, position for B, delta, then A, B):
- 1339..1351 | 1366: 1.074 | 12.37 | 0.5069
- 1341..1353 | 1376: 1.055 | 12.03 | 0.6804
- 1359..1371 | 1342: 0.726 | 6.38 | 1.052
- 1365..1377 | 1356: 0.837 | 7.58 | 0.7097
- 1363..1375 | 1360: 0.822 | 7.17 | 0.5292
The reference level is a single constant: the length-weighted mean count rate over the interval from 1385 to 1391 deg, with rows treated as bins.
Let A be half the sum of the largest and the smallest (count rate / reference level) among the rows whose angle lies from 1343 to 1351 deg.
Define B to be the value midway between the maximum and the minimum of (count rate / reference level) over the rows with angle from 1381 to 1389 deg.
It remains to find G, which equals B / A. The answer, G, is 0.47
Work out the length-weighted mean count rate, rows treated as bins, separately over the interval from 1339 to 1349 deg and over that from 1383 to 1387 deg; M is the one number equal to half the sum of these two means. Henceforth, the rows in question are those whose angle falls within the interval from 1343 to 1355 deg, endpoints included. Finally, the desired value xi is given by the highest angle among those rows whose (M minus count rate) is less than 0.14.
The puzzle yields 1354 deg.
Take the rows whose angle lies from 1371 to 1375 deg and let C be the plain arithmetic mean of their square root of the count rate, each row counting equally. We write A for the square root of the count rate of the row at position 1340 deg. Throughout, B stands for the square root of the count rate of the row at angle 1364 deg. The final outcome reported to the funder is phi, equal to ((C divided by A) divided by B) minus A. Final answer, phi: 0.19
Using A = 1.01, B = 0.69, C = 0.84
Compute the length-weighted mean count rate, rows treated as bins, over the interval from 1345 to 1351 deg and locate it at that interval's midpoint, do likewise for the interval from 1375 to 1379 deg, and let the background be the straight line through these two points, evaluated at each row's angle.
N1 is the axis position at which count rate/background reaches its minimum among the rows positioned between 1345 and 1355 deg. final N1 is 1354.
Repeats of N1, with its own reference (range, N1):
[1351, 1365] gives 1362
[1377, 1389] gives 1386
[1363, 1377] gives 1364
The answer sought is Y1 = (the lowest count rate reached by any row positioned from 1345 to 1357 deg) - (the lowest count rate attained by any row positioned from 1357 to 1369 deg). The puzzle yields 0.24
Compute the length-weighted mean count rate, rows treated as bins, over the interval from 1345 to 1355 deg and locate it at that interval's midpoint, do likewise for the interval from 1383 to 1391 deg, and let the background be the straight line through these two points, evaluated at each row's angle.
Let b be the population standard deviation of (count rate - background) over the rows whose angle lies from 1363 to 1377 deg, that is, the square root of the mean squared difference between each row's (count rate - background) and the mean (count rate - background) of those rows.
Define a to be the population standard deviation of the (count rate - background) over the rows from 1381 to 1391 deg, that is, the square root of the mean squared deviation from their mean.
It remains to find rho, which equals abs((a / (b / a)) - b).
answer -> 0.11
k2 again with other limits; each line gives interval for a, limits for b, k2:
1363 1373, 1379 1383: 1.8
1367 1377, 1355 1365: 1.4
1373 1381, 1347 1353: 1.5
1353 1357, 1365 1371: 1.9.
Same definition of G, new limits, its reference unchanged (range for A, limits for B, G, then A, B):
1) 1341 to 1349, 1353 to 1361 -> 0.63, 2.2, 1.38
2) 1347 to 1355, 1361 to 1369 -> 0.57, 1.9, 1.10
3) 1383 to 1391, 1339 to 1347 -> 2.17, 1.0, 2.19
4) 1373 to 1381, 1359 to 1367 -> 0.78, 1.4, 1.05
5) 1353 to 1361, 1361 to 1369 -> 0.79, 1.4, 1.10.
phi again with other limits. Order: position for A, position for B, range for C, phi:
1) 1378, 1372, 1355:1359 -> 0.39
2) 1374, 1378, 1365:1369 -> 0.23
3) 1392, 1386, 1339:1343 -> 1.21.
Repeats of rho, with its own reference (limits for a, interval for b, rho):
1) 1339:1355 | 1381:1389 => 0.12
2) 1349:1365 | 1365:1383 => 0.03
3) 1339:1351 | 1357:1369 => 0.03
